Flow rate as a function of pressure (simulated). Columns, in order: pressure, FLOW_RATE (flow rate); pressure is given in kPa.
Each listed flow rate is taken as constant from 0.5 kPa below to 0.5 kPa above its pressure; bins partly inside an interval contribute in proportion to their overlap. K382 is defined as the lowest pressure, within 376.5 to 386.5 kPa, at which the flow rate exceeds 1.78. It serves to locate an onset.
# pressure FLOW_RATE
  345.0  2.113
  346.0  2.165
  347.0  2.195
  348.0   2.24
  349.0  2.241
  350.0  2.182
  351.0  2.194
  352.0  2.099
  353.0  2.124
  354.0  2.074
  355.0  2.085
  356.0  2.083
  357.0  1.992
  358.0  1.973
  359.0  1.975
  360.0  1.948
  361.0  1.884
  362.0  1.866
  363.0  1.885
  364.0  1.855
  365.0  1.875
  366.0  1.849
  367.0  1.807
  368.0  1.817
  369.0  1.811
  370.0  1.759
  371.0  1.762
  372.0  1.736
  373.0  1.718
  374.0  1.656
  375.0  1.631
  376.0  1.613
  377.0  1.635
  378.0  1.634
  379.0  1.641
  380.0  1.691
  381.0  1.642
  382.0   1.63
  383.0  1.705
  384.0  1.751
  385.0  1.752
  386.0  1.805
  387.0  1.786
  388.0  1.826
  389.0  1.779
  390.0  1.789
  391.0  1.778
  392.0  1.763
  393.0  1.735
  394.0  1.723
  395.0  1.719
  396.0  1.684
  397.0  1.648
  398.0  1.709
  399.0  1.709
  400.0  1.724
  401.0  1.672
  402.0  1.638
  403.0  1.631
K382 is 386.0 kPa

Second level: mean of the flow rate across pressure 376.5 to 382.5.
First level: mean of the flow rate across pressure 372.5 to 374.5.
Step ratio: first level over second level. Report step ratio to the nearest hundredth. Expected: 1.03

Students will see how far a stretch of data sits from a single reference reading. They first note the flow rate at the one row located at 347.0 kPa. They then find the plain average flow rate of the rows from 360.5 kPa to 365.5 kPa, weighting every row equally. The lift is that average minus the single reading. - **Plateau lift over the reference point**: -0.32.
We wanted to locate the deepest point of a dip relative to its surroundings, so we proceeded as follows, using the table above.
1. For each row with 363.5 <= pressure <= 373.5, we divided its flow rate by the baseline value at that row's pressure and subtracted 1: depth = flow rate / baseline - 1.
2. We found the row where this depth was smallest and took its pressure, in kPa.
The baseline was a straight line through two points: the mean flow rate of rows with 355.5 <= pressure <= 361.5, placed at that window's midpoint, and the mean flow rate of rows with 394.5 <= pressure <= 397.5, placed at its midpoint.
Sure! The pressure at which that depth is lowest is 373.0 kPa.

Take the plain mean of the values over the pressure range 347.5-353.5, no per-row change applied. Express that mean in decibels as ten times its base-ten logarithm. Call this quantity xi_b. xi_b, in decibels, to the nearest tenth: 3.4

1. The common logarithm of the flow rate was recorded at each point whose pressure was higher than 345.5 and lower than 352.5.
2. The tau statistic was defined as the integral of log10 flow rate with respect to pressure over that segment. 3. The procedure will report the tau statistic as 2.38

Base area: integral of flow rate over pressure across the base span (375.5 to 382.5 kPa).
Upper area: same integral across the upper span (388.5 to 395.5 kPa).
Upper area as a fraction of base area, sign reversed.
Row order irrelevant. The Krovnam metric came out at -1.07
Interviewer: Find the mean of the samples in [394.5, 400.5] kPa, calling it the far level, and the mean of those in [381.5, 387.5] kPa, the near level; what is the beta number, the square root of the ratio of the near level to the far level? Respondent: 1.01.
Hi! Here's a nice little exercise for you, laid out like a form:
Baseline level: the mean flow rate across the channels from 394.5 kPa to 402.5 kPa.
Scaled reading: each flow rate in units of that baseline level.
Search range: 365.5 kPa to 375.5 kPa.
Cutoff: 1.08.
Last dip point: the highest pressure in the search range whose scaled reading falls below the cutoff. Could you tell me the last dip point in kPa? 375.0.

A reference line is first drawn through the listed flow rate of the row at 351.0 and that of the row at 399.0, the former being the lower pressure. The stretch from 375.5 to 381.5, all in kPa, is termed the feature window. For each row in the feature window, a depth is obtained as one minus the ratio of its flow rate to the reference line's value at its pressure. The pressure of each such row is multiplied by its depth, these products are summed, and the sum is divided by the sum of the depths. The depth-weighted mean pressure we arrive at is 378.3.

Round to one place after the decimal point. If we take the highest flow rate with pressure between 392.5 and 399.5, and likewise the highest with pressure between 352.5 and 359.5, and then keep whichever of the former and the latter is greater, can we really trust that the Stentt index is 2.1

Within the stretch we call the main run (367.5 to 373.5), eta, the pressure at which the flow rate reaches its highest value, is 368.0 kPa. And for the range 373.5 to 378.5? 374.0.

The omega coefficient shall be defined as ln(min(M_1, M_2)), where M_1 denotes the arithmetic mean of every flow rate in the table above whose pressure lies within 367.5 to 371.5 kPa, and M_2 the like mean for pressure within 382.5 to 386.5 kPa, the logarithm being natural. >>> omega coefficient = 0.56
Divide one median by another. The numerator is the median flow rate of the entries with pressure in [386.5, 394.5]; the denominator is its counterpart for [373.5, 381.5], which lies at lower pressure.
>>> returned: 1.09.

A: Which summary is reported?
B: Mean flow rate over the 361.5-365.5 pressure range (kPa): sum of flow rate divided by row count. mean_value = 1.87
